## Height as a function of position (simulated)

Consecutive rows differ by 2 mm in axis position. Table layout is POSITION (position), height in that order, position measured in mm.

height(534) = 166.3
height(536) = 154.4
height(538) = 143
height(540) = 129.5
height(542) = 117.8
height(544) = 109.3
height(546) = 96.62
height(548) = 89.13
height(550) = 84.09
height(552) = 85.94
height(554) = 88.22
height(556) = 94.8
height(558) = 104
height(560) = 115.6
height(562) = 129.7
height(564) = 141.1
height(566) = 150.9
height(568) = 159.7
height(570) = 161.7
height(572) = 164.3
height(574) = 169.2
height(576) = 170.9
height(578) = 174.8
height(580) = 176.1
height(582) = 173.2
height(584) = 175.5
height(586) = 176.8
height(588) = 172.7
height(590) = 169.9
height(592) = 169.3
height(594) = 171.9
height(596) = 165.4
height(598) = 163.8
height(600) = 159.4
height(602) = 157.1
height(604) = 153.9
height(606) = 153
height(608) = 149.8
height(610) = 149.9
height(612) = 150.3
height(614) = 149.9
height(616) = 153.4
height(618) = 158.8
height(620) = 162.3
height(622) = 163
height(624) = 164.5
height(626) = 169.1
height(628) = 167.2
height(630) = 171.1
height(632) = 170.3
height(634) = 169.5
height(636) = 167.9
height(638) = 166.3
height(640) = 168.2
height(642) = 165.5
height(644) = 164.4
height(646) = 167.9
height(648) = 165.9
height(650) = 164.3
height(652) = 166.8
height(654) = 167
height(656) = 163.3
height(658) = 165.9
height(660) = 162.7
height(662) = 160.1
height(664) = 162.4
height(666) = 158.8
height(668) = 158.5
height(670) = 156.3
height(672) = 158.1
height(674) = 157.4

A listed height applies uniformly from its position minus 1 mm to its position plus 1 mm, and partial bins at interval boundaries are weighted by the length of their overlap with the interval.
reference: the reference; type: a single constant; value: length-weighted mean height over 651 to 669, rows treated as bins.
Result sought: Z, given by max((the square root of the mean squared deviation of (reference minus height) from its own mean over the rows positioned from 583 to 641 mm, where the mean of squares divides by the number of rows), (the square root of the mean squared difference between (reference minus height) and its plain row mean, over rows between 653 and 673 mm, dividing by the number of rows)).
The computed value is 8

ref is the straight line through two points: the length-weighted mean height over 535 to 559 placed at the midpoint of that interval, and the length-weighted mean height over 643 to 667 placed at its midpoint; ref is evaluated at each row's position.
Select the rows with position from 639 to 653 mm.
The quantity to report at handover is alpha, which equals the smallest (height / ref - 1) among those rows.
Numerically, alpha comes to 0.02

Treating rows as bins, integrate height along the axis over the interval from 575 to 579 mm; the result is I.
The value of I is 691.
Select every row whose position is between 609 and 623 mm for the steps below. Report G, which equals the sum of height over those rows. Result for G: 1088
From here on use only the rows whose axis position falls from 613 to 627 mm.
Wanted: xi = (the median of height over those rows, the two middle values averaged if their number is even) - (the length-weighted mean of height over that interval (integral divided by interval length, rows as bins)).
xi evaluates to 2.2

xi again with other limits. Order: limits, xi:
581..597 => 0.5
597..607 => -0.3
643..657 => 0.2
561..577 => 4.8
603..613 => -1.1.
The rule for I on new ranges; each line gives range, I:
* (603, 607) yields 614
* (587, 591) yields 685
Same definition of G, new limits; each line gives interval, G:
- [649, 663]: 1150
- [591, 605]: 1141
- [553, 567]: 824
